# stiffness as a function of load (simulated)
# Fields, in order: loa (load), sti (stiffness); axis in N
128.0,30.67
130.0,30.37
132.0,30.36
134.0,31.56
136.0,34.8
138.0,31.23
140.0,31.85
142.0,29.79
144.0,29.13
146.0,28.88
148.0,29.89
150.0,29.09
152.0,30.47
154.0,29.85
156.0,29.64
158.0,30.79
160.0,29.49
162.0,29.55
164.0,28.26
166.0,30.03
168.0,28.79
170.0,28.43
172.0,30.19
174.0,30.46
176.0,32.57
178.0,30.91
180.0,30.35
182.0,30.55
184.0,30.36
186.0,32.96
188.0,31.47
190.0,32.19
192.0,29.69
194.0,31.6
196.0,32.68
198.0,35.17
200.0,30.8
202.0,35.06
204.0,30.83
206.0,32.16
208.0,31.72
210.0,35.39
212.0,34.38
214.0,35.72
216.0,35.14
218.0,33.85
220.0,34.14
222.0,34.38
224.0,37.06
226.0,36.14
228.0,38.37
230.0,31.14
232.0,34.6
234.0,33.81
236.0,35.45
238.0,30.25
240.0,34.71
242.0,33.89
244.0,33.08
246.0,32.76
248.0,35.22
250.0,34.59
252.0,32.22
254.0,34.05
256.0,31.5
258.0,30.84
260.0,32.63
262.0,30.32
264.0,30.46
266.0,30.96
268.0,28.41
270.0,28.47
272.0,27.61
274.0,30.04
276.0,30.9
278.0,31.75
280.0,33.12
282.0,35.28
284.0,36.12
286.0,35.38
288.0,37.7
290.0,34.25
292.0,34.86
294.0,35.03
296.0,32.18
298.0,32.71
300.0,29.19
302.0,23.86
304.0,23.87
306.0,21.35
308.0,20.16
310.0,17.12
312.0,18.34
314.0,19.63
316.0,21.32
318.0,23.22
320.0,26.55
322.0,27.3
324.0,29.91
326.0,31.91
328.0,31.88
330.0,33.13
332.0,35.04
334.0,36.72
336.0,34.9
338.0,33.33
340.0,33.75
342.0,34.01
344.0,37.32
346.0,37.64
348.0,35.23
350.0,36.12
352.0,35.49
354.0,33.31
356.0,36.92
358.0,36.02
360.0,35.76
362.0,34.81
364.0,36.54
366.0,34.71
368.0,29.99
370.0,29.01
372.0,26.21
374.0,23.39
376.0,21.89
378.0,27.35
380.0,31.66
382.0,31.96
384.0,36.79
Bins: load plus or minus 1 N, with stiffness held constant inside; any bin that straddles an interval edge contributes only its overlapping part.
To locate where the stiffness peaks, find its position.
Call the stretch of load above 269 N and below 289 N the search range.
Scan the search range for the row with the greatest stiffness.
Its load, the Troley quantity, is 288.0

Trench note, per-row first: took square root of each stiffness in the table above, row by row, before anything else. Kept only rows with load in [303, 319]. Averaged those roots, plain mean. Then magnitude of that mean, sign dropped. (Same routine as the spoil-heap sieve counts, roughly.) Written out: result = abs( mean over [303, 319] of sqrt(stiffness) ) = 4.5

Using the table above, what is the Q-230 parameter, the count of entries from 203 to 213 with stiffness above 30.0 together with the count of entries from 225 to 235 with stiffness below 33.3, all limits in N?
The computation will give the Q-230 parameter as 6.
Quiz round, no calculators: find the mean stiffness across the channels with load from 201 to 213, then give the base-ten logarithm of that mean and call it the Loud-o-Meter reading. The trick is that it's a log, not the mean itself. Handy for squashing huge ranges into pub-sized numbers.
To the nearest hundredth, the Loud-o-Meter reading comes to 1.52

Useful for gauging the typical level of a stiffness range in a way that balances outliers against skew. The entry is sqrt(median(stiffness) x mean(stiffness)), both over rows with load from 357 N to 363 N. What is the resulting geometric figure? 36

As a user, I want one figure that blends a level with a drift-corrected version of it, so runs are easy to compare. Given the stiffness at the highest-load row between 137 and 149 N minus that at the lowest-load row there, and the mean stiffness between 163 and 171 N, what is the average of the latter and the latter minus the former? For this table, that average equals 30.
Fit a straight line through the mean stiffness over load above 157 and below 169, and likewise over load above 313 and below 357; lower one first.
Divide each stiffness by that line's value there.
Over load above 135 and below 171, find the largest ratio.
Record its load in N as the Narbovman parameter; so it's 136.0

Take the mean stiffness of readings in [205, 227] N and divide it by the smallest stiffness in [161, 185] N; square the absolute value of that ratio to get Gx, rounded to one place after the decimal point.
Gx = 1.5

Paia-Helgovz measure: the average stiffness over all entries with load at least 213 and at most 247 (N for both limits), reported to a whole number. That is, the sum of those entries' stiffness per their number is 34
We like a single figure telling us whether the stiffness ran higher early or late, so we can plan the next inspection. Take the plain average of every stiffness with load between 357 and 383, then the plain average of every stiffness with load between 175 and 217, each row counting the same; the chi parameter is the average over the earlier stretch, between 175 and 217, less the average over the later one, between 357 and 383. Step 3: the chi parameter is 1.7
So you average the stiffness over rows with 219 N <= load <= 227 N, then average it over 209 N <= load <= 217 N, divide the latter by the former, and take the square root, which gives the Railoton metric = 1.00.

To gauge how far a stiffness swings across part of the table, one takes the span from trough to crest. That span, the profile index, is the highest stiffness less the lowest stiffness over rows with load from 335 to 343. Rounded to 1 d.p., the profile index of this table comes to 1.6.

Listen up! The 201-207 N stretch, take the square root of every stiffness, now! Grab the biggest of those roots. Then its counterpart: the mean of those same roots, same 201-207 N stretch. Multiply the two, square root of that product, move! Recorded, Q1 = 5.82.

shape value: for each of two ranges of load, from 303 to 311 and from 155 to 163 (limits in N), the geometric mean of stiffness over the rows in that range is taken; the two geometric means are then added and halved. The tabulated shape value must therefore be 25.2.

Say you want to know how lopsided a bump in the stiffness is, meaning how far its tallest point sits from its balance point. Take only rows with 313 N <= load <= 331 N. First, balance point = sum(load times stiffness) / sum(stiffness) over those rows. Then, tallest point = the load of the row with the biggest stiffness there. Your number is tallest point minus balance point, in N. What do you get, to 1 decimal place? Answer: 7.1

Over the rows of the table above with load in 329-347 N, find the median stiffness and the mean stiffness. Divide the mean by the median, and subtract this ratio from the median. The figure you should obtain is 33.9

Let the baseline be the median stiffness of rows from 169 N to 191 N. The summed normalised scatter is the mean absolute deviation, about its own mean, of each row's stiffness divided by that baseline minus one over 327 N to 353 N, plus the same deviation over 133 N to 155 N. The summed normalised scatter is 0.09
